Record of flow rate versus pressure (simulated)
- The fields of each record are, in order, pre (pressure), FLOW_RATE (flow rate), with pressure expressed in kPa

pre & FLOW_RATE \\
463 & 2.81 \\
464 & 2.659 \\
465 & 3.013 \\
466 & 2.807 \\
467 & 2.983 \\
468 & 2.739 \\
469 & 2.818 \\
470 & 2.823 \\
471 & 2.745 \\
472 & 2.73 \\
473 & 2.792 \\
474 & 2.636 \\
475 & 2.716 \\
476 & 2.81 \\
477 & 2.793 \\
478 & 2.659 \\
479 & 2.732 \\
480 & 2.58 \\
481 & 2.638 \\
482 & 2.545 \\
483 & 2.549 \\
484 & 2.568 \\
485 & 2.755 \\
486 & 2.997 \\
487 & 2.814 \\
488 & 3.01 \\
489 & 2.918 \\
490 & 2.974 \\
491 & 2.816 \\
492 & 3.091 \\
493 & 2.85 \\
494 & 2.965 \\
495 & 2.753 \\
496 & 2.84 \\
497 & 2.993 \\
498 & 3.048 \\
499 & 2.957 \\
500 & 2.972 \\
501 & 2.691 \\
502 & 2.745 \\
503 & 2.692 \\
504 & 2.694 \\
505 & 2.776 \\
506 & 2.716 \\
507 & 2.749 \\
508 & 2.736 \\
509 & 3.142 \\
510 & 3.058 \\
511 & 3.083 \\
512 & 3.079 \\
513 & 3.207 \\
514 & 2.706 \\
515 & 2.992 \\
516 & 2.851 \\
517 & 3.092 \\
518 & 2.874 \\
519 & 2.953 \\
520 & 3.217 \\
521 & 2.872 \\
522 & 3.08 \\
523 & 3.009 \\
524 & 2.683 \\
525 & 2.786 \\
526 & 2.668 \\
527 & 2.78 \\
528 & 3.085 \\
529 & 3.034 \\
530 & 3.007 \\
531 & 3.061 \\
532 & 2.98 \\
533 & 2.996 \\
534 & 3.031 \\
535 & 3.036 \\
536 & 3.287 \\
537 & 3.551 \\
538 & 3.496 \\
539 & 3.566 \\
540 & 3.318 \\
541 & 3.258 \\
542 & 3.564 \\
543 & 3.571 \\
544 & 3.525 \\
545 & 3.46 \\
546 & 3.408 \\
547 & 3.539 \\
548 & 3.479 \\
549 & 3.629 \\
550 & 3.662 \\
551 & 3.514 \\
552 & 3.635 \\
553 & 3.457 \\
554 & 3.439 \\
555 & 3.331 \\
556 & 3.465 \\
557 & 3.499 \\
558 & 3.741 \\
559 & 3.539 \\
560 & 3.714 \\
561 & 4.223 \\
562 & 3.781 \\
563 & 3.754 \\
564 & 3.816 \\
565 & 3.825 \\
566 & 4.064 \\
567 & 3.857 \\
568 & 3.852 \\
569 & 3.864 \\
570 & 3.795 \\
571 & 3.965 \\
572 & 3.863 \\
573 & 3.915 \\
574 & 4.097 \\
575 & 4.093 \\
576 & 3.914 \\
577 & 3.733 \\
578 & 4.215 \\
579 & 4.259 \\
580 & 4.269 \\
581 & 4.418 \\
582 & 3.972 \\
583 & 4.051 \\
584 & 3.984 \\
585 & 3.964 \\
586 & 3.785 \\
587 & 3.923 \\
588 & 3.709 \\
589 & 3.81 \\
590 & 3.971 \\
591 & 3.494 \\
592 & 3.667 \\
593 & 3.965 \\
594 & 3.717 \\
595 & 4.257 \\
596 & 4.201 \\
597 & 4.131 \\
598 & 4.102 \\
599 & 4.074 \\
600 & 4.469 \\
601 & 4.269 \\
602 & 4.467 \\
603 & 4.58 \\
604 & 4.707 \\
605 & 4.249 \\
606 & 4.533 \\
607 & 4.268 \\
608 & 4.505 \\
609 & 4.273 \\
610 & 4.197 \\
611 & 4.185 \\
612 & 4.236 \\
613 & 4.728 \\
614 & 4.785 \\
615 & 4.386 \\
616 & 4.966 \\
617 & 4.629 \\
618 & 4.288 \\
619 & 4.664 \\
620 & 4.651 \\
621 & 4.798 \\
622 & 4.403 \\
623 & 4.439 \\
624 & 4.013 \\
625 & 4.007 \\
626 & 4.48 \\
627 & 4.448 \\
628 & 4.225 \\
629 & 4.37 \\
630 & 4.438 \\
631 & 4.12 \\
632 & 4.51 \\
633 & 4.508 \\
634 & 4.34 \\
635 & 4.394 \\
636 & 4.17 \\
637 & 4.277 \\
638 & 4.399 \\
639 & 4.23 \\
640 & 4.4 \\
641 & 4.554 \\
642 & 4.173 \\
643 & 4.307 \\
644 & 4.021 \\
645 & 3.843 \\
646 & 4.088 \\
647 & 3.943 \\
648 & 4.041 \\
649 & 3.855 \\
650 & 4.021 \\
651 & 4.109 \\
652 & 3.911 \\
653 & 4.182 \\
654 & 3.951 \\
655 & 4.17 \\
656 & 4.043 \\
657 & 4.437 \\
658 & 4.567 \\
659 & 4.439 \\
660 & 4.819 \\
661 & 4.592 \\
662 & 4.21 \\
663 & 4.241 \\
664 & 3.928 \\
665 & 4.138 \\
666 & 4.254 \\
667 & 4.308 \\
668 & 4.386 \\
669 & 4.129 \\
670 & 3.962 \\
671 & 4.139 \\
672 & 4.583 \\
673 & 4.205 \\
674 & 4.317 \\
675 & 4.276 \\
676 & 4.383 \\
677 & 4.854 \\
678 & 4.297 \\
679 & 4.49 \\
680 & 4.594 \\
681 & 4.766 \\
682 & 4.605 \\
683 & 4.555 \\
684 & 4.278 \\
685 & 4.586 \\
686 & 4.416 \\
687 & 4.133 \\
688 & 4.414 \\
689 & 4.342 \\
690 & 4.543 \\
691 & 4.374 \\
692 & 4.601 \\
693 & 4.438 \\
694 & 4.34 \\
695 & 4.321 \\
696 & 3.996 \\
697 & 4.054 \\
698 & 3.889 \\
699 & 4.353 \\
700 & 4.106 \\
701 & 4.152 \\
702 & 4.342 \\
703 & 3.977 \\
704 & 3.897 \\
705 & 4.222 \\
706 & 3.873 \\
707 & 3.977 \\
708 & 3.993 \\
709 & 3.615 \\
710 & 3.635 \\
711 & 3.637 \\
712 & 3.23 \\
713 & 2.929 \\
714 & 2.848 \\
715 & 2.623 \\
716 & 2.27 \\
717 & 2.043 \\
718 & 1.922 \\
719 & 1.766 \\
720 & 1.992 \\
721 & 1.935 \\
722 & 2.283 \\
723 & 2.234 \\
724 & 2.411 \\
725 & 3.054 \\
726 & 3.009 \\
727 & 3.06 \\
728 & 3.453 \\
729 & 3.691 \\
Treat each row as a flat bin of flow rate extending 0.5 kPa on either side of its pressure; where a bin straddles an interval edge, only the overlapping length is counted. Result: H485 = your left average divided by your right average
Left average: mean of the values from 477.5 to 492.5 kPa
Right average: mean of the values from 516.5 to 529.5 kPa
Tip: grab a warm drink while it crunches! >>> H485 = 0.95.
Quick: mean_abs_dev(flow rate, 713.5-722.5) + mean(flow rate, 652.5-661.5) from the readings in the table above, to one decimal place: 4.6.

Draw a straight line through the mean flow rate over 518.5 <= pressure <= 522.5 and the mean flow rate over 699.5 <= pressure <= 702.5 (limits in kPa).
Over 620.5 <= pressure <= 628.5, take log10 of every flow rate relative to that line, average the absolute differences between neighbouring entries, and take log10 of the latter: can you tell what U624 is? -1.64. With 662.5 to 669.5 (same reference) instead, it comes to -1.75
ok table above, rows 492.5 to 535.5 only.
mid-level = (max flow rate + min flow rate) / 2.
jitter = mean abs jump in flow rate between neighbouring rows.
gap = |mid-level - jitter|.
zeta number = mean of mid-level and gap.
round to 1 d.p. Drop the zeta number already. 2.9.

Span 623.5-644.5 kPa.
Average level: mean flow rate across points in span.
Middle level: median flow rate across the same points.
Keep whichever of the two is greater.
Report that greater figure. 4.3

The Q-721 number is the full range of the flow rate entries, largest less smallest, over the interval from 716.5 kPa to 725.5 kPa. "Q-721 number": 1.3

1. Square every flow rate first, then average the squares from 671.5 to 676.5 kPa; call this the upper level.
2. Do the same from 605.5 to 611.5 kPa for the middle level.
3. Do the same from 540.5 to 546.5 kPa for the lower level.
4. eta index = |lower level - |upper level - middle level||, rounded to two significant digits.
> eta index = 12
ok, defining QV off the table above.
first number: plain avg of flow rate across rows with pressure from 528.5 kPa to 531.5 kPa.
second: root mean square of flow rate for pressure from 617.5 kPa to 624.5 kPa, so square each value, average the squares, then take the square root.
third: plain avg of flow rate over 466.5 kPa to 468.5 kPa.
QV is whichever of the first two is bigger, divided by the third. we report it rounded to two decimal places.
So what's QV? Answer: 1.56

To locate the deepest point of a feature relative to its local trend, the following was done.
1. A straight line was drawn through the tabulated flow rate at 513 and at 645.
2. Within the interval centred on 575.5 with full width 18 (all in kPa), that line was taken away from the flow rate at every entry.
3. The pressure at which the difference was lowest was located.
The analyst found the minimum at 577 kPa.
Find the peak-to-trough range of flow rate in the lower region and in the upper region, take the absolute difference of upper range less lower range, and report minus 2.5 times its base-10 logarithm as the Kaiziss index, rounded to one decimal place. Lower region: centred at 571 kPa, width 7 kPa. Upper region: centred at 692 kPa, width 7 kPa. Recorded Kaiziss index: 4.1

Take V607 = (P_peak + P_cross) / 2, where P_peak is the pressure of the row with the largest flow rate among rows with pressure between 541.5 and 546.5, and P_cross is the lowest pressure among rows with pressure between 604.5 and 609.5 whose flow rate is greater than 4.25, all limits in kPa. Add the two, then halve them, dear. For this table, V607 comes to 574.5 kPa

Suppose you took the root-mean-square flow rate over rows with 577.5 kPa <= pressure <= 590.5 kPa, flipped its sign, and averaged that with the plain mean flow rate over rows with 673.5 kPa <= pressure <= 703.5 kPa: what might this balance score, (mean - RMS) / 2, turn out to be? 0.16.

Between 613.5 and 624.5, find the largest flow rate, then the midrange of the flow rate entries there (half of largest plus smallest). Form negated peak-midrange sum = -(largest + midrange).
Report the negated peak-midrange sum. -9.5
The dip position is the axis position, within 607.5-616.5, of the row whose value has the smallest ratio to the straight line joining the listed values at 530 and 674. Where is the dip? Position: 611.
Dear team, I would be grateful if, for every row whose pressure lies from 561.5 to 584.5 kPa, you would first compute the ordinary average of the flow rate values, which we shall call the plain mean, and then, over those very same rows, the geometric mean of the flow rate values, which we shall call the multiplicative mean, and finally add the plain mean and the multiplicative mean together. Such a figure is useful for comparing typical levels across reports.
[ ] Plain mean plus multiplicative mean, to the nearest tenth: 7.9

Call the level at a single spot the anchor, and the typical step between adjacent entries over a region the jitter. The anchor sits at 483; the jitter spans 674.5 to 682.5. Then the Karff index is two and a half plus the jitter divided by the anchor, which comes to 2.60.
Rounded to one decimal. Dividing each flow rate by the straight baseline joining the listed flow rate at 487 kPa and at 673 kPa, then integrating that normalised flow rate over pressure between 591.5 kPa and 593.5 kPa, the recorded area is 2.1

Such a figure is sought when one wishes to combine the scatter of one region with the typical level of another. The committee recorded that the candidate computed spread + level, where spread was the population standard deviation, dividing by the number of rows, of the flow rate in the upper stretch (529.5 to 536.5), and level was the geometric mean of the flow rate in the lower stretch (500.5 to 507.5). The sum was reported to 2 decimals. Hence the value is 2.82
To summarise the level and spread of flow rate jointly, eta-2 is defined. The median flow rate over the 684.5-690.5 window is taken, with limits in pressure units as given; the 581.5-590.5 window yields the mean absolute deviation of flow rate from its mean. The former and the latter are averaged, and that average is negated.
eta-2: -2.25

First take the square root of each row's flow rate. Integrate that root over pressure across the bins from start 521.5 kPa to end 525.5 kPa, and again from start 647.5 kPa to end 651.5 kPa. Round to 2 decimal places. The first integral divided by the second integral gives 0.85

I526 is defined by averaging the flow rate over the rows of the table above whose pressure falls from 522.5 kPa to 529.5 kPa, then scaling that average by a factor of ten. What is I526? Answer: 28.6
